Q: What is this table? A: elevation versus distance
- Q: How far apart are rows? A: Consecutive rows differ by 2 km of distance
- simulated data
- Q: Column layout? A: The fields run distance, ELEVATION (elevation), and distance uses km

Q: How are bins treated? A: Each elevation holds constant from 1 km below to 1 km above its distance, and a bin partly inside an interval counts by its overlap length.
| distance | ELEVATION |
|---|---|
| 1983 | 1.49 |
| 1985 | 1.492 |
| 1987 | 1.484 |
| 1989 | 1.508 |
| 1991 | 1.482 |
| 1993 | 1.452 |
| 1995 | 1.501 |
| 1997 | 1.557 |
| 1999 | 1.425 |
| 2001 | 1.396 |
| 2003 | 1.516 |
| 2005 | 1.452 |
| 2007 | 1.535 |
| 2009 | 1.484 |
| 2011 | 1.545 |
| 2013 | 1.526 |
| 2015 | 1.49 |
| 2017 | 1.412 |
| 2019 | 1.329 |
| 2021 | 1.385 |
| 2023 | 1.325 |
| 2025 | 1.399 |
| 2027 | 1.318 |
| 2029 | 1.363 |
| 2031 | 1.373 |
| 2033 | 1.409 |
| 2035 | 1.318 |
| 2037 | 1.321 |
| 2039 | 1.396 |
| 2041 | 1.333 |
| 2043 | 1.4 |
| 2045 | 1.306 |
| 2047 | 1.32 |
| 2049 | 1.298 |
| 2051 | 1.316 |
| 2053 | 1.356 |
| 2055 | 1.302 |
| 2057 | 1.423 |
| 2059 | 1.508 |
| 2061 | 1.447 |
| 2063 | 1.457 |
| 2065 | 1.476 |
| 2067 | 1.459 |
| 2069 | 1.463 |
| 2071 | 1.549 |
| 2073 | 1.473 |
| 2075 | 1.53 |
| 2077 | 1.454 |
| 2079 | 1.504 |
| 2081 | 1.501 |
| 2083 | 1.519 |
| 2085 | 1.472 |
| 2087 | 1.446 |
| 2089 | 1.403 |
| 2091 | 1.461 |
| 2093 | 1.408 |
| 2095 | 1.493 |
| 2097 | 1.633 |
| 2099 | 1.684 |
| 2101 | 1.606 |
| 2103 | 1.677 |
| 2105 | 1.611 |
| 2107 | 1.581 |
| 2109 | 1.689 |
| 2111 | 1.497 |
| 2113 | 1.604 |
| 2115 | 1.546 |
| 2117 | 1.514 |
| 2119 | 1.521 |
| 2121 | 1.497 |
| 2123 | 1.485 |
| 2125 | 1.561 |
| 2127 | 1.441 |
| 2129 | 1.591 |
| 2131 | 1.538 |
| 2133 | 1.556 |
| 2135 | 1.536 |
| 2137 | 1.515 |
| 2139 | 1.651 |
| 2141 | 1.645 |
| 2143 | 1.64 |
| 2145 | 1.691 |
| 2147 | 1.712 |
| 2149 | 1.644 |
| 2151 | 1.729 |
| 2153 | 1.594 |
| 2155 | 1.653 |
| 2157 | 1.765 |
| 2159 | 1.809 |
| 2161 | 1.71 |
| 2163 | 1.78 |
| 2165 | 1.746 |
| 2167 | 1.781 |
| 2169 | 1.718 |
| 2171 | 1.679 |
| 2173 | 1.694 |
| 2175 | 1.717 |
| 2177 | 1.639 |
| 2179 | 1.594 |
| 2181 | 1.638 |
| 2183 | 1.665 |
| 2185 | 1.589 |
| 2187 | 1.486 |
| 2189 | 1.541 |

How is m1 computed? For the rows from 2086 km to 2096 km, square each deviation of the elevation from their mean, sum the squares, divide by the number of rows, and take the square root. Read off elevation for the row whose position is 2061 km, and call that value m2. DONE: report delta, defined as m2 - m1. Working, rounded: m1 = 0.034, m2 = 1.447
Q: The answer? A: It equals 1.41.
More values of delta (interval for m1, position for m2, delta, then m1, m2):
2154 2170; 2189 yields 1.49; 0.047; 1.541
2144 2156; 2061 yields 1.40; 0.046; 1.447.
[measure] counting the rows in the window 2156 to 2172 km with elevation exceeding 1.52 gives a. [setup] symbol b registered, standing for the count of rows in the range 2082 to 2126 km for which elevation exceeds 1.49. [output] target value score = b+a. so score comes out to 24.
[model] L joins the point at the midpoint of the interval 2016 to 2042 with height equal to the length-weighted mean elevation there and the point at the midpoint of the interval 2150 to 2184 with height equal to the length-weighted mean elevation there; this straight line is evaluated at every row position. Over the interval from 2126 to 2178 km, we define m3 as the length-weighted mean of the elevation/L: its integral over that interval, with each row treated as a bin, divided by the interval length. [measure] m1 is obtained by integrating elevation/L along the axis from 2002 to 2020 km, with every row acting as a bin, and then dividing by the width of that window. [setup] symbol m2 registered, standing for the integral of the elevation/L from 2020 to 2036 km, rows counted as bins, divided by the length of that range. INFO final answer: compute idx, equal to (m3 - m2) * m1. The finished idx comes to -0.01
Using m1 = 1.12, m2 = 1.00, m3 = 0.998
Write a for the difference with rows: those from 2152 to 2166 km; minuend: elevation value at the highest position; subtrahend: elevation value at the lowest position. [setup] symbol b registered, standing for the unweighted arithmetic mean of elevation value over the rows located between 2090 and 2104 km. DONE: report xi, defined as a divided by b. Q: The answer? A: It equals 0.097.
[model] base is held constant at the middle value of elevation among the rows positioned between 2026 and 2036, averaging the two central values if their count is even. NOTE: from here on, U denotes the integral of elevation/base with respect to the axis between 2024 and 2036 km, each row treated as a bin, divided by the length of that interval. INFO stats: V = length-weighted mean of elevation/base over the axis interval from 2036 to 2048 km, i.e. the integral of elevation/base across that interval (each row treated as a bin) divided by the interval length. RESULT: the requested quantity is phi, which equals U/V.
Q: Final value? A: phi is 1.01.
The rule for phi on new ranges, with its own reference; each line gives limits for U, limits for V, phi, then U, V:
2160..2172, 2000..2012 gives 1.17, 1.27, 1.09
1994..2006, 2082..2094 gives 1.02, 1.08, 1.06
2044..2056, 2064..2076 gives 0.88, 0.97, 1.09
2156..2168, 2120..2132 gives 1.16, 1.30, 1.11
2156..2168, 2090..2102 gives 1.14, 1.30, 1.14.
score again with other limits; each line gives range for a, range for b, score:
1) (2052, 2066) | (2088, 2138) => 20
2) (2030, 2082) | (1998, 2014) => 6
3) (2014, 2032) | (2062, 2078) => 2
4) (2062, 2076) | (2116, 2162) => 23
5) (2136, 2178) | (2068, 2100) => 28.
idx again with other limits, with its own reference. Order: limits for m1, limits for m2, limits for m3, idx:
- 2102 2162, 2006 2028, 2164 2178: -0.08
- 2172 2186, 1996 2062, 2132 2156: -0.04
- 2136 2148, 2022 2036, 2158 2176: 0.02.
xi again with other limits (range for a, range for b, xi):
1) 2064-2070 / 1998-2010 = -0.009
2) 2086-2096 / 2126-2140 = 0.030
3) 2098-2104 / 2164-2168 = -0.004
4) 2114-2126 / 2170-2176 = 0.009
